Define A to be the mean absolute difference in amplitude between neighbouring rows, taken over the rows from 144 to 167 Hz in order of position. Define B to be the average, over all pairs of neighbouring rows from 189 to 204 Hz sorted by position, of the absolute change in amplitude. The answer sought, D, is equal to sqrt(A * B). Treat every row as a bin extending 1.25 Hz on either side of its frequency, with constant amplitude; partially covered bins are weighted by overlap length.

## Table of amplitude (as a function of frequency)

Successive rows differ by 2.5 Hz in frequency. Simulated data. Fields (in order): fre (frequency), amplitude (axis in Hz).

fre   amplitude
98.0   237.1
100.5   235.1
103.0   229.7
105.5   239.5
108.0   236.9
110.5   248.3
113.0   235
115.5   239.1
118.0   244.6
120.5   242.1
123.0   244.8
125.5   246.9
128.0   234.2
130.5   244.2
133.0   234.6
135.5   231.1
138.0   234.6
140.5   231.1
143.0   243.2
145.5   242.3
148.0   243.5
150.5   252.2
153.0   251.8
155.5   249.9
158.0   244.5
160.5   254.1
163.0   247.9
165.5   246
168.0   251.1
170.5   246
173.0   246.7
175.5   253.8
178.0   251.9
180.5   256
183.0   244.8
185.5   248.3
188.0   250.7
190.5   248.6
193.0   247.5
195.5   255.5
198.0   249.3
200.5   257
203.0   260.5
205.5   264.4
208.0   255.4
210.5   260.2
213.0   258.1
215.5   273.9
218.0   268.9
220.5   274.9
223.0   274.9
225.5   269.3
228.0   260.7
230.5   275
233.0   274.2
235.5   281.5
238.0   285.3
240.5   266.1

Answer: 4.8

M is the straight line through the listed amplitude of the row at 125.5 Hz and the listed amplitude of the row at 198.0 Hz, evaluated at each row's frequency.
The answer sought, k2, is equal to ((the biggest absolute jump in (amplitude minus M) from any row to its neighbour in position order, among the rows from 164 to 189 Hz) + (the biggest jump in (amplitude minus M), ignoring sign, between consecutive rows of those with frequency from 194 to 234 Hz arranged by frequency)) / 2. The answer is 13.5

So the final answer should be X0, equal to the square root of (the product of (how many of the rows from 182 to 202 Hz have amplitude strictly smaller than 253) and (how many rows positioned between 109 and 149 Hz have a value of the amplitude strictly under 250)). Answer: 10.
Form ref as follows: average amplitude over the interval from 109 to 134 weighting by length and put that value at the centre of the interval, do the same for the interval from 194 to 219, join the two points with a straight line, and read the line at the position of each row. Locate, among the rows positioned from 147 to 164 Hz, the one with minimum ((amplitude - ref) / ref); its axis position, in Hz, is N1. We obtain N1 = 158.0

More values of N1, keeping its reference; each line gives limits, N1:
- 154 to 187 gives 183.0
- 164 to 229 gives 183.0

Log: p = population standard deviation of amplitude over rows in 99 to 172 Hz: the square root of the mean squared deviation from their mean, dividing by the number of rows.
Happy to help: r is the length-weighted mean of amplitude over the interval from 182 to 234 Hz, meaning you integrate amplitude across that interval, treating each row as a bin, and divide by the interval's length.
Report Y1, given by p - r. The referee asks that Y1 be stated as -254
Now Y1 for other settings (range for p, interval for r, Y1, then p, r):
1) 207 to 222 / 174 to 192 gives -243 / 7.7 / 250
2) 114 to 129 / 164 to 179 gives -245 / 4.2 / 249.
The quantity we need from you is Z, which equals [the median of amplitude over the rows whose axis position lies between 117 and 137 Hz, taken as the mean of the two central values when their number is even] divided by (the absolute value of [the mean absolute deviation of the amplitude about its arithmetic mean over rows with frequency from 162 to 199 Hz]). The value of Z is 85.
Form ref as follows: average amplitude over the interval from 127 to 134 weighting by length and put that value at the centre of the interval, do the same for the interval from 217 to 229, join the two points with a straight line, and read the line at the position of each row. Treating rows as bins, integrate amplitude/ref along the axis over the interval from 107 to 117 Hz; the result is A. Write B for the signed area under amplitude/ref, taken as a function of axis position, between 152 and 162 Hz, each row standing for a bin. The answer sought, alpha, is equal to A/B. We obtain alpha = 1.02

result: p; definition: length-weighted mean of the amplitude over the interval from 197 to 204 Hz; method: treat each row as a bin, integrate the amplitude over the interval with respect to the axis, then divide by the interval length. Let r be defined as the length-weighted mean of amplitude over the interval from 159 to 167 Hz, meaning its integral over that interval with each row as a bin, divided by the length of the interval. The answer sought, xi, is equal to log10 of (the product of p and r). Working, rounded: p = 256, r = 249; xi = 4.80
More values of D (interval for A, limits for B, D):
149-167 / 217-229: 4.6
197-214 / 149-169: 4.7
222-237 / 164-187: 6.0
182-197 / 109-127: 4.1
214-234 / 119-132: 6.3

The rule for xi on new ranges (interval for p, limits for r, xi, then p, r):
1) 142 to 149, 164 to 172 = 4.78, 243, 248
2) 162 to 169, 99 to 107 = 4.77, 248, 235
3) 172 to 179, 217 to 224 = 4.84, 251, 273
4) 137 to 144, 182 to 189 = 4.77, 236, 248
